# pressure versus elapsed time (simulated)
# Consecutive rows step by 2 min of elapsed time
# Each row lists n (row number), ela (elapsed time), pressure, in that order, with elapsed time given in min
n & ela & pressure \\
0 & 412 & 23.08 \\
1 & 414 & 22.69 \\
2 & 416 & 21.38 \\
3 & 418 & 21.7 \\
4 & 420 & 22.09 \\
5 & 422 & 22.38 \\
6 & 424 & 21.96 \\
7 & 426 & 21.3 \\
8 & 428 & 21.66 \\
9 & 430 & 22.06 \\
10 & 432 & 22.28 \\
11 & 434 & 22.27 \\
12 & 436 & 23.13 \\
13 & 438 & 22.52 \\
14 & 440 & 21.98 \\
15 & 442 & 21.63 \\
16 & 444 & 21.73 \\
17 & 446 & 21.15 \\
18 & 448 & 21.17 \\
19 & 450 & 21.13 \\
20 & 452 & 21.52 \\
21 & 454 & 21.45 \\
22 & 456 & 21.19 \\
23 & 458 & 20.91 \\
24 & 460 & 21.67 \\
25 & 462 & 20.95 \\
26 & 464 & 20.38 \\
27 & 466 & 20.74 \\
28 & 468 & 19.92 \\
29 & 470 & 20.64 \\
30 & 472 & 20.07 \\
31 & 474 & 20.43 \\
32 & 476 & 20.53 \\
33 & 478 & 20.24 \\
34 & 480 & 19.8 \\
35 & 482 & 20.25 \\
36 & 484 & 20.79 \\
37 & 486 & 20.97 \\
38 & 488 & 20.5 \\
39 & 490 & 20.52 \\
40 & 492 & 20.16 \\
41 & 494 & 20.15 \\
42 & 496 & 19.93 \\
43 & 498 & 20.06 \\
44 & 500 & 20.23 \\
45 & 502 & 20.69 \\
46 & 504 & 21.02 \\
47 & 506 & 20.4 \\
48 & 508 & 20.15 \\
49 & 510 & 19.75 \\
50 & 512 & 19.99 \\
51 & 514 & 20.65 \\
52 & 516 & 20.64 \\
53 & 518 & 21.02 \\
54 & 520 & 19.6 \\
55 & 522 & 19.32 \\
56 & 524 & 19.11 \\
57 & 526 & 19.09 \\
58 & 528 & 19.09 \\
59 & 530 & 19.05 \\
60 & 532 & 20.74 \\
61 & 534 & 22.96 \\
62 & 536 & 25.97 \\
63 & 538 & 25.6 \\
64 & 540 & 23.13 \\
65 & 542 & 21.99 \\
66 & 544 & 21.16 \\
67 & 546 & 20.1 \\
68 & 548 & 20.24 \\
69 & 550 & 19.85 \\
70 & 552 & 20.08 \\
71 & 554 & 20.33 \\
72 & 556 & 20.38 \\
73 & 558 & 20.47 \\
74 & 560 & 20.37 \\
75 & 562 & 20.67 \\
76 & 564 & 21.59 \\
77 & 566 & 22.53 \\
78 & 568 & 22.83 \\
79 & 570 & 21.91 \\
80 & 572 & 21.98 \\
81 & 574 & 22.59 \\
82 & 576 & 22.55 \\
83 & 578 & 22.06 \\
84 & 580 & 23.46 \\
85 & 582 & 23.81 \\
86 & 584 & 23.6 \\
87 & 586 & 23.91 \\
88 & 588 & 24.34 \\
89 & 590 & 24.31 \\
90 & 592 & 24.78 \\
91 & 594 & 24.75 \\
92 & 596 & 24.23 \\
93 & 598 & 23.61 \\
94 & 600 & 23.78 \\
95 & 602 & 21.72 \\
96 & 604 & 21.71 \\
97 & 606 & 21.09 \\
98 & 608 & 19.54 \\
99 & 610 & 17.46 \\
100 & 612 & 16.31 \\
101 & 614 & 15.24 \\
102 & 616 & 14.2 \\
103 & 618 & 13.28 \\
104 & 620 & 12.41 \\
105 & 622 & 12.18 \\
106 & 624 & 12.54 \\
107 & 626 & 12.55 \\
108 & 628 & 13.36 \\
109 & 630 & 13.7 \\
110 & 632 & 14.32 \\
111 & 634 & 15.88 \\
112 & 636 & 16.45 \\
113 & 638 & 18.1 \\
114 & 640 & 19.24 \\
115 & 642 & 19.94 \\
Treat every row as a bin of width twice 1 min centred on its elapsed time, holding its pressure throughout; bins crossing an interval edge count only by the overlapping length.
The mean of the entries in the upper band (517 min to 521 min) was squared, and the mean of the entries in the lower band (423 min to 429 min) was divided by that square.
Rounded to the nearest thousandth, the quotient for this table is 0.052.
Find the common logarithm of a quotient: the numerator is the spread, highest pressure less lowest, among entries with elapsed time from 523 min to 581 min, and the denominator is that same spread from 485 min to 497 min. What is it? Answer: 0.82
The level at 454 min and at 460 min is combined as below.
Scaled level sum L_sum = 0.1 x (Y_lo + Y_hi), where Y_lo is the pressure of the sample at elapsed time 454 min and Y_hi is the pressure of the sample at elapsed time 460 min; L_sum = 4.31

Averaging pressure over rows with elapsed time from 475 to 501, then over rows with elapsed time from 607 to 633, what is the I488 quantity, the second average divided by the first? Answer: 0.71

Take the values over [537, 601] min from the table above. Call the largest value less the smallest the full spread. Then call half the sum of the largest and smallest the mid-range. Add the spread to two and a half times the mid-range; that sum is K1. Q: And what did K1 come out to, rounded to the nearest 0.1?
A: 62.6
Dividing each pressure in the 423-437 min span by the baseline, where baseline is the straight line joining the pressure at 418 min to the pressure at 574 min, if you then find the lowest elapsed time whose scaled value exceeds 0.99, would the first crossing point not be 424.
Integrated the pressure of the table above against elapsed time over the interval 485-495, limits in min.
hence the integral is 205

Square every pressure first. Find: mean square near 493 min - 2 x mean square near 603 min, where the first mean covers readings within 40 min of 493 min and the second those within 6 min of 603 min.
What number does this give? -551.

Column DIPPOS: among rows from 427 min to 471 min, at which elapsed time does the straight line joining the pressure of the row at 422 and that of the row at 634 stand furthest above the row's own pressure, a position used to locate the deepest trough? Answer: 468 min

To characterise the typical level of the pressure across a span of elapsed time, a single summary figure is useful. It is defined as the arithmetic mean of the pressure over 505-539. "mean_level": 20.8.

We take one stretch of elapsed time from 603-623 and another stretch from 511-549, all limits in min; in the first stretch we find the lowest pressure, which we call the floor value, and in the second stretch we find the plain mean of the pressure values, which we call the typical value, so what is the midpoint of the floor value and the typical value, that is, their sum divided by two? 16.6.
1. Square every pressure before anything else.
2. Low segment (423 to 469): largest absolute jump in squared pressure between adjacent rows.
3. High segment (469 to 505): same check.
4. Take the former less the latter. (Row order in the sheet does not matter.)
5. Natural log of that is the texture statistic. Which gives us 2.8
